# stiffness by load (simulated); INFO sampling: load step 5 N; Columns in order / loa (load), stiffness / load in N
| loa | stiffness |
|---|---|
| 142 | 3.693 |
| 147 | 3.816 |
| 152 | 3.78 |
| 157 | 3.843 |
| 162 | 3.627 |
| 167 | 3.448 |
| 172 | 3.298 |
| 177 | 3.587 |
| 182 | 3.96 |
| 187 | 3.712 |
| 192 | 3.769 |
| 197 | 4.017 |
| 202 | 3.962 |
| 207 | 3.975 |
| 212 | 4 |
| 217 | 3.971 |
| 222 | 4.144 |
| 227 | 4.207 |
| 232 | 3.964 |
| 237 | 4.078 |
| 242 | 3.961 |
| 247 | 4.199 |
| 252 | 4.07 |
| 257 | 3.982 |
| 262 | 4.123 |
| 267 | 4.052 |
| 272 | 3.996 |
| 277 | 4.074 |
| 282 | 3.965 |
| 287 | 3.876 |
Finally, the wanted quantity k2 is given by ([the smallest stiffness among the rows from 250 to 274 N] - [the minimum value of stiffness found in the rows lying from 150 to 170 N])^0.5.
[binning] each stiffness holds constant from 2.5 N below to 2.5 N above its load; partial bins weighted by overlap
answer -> 0.73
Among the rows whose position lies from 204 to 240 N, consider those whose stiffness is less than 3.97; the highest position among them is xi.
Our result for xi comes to 232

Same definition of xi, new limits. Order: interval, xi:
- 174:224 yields 202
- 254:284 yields 282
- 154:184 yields 182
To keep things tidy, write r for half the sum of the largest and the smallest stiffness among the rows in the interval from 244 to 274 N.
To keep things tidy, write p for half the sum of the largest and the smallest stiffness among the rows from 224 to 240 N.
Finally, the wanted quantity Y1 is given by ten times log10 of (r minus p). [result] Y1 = -23.0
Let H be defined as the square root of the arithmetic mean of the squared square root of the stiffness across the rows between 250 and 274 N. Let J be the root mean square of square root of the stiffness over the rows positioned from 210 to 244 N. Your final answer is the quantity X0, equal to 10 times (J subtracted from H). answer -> 0.0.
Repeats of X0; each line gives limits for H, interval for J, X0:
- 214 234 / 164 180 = 1.6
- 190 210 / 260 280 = -0.3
